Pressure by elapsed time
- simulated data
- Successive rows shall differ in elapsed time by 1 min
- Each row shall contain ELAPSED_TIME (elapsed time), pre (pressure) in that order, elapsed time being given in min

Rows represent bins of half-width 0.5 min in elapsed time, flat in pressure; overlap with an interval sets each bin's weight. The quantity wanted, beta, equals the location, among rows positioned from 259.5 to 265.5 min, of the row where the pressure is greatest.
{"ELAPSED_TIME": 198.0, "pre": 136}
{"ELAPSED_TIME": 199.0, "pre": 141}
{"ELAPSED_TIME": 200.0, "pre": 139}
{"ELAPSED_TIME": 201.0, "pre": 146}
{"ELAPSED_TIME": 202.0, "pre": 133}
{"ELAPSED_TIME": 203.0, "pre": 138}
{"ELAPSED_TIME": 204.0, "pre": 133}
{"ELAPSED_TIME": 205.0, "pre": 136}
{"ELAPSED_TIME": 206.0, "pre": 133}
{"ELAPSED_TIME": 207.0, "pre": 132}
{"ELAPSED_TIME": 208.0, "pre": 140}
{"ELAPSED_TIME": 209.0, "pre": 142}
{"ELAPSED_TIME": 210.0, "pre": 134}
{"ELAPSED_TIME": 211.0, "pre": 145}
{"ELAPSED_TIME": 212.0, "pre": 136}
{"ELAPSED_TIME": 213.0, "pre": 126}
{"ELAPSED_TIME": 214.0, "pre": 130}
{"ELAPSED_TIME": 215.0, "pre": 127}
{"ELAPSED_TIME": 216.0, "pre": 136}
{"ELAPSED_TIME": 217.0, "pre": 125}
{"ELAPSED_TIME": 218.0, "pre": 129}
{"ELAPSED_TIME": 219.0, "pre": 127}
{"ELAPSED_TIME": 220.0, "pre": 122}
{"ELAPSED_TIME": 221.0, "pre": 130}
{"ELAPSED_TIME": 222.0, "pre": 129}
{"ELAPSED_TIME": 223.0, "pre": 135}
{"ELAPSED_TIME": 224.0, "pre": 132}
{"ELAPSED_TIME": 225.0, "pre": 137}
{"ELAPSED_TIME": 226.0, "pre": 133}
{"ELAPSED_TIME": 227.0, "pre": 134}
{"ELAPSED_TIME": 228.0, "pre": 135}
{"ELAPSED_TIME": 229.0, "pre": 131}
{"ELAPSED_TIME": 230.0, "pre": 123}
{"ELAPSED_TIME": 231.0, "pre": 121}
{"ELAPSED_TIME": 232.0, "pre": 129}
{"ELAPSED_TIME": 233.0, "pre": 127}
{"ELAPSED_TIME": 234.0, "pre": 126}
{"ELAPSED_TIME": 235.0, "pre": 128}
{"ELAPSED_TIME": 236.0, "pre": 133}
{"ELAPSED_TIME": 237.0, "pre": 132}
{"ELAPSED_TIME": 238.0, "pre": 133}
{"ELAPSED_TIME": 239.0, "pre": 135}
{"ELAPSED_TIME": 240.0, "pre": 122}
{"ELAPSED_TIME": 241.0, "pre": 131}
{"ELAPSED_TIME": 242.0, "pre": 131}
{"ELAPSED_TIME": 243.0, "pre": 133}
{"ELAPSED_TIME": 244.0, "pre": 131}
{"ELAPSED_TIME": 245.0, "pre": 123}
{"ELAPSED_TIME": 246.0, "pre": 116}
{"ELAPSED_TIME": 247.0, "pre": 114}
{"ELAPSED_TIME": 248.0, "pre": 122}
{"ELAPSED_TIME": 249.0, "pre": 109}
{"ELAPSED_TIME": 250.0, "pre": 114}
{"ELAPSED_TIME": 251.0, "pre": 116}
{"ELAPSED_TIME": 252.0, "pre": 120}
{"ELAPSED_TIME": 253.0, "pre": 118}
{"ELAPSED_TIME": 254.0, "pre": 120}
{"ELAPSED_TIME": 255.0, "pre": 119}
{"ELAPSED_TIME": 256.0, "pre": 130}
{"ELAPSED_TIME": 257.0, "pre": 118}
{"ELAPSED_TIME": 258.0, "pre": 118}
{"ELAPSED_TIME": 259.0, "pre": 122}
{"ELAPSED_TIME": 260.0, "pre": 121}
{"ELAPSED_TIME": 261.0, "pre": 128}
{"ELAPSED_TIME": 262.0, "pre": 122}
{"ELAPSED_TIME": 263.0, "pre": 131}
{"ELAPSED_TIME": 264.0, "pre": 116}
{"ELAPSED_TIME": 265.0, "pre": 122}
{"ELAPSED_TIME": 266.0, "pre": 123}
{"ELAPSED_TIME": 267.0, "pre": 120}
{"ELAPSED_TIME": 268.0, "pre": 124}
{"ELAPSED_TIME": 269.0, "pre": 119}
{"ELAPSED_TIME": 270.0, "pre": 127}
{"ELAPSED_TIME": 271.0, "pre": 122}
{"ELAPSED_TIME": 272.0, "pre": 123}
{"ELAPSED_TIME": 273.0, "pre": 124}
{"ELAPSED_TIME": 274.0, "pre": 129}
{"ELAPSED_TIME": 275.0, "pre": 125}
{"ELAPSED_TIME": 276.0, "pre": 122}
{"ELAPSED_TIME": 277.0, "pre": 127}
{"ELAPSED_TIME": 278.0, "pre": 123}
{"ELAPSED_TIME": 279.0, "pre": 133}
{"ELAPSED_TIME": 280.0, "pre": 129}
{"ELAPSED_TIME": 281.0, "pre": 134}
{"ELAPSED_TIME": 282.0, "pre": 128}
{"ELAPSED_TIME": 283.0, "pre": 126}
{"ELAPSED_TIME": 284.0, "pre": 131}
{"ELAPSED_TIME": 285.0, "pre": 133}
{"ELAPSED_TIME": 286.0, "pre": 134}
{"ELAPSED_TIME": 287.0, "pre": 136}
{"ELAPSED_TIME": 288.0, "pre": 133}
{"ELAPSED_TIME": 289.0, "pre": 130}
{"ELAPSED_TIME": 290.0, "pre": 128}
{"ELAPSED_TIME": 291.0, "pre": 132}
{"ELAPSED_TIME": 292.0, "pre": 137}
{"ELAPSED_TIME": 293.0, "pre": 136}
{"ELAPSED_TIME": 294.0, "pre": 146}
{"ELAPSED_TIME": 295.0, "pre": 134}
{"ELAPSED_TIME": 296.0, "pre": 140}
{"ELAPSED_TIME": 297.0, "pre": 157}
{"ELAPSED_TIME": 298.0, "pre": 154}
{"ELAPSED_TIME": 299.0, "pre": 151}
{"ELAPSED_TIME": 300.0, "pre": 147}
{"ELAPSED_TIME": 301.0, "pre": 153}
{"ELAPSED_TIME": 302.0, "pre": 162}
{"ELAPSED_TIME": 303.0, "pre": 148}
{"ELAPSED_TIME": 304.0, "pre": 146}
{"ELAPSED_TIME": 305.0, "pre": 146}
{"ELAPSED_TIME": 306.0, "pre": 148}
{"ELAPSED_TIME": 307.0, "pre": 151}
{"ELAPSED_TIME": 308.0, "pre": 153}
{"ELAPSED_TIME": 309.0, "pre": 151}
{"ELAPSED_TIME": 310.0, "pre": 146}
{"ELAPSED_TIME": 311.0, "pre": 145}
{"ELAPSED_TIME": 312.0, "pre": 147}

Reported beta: 263.0 min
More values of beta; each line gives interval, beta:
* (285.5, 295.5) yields 294.0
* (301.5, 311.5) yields 302.0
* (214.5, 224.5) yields 216.0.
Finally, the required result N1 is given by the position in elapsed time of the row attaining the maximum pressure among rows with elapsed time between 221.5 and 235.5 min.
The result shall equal 225.0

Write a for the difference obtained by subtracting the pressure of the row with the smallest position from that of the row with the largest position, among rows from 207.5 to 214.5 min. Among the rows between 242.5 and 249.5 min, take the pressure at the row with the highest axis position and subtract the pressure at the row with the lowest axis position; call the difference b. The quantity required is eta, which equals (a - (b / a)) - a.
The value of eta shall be -2.4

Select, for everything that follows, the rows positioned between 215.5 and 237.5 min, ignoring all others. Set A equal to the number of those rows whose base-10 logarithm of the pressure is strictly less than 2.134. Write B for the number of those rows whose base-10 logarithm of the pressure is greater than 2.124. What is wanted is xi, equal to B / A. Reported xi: 0.24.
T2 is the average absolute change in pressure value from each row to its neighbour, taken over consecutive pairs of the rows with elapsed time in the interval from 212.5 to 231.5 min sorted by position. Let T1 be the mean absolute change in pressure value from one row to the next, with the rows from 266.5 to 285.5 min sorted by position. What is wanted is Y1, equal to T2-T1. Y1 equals 0.1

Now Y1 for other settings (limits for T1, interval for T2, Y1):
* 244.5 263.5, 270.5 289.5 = -1.7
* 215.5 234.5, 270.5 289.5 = -0.6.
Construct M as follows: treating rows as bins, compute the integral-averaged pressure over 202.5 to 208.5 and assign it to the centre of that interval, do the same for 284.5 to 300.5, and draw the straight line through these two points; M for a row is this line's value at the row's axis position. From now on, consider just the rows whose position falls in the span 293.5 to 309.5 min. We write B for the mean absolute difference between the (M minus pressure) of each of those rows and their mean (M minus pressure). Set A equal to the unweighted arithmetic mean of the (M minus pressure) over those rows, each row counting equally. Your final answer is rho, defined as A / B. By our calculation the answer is -2.0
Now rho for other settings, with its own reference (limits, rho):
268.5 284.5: 3.7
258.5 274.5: 5.2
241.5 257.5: 2.9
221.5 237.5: 1.6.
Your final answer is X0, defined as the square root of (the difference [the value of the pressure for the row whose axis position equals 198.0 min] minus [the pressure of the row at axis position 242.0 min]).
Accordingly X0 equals 2.2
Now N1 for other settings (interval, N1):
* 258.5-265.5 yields 263.0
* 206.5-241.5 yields 211.0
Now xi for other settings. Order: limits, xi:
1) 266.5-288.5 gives 0.14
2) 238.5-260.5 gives 0.05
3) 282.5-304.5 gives 1.36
